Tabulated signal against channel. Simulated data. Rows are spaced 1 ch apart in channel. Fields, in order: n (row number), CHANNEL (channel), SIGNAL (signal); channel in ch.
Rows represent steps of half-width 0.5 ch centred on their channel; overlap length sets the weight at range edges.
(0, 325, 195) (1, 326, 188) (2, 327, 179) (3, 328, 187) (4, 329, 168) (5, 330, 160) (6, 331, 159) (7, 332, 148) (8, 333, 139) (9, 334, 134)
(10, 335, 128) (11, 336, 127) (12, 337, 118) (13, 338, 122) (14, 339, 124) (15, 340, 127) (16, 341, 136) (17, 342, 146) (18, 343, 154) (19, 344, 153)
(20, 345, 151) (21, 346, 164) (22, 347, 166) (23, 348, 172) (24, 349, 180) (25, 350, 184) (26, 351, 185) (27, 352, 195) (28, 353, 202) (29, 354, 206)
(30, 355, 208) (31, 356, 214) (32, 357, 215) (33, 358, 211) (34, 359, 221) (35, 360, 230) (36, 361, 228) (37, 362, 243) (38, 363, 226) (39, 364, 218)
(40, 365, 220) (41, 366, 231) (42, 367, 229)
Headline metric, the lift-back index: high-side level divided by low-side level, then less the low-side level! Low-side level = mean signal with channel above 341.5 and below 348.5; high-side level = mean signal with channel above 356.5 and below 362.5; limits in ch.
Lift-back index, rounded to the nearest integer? -157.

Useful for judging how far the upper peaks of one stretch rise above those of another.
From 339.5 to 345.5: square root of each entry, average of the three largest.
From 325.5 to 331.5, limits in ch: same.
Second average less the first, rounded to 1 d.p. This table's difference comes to 1.2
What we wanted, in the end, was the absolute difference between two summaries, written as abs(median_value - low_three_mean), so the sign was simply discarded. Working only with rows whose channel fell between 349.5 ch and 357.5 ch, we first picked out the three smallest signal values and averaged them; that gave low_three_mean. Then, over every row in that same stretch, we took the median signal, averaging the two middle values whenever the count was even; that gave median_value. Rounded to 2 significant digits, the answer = 16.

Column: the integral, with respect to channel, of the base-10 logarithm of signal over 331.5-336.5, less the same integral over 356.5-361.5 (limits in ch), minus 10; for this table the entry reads -11.1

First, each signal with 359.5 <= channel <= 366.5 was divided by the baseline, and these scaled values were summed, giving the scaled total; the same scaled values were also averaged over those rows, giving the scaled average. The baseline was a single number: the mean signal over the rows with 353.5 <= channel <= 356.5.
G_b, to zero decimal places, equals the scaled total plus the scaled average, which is 9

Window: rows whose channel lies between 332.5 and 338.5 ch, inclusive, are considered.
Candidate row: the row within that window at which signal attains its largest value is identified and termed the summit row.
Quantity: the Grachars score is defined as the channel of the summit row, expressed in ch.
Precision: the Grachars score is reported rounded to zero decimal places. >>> 333 ch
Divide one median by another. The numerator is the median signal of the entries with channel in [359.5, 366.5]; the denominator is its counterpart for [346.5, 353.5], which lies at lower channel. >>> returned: 1.24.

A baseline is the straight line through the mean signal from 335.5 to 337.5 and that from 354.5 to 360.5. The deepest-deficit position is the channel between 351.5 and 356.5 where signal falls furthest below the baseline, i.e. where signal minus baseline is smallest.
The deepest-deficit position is 355 ch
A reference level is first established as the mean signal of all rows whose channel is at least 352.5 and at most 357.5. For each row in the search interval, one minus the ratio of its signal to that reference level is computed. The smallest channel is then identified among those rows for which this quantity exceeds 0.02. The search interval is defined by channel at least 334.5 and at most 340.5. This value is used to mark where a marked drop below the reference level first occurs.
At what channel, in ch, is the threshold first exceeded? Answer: 335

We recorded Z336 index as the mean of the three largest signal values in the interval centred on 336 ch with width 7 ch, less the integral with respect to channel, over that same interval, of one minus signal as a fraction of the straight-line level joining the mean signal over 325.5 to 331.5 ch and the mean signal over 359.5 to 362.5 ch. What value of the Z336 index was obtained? 131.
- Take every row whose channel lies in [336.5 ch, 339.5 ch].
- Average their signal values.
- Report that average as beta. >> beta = 121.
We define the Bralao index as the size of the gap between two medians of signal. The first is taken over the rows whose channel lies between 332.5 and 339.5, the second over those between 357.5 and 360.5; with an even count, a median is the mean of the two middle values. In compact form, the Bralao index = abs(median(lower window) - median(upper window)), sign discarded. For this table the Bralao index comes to 94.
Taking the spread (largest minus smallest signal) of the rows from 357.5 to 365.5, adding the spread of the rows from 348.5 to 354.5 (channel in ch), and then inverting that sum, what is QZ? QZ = 0.0172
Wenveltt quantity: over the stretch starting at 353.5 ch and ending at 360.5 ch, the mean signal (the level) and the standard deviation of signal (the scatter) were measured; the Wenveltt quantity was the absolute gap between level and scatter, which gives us 207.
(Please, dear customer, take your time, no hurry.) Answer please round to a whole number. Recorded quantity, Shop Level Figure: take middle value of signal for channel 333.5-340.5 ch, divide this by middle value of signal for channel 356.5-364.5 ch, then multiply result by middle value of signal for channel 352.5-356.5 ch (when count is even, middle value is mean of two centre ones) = 118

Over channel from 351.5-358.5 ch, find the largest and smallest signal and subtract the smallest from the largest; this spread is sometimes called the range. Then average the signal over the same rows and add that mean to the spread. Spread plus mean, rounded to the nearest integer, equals 227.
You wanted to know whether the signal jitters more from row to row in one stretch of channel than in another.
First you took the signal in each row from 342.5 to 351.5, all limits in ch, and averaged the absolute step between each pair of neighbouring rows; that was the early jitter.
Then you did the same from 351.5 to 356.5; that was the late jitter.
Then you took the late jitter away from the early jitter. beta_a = -0.1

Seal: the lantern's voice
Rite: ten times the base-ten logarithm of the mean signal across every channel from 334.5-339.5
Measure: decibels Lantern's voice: 20.9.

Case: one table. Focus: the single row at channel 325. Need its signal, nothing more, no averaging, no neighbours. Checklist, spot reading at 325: 195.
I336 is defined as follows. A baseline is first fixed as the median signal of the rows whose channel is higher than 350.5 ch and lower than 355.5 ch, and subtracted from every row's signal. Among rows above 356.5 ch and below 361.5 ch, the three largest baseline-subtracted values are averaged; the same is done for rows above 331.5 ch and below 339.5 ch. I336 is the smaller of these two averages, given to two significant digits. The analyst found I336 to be -62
